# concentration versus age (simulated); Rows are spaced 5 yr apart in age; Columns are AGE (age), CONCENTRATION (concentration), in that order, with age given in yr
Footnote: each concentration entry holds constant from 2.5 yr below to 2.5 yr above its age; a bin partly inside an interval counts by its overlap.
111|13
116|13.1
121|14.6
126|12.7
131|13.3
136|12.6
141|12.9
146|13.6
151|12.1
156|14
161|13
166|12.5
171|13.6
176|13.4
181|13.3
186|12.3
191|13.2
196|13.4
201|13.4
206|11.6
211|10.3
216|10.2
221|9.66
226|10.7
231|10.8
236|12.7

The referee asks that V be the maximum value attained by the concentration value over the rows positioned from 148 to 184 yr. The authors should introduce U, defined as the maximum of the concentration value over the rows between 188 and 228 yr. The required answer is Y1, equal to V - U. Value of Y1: 0.6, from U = 13.4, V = 14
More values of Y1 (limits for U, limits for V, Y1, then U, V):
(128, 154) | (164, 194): 0.0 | 13.6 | 13.6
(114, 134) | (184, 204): -1.2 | 14.6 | 13.4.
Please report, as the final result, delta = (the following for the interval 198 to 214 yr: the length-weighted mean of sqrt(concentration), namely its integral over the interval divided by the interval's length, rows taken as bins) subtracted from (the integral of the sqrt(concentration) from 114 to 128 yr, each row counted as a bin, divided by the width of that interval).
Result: 0.2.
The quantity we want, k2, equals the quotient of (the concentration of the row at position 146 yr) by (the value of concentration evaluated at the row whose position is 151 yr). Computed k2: 1.12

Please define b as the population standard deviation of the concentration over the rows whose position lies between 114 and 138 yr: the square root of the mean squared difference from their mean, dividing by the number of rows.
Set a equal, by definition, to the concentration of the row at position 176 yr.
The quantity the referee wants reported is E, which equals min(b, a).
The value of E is 0.7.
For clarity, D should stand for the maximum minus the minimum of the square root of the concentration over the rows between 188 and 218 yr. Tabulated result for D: 0.47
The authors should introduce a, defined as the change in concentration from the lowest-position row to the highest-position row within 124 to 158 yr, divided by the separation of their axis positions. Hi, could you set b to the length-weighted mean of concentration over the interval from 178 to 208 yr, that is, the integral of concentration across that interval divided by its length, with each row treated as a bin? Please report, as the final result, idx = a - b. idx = -12.9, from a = 0.04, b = 12.9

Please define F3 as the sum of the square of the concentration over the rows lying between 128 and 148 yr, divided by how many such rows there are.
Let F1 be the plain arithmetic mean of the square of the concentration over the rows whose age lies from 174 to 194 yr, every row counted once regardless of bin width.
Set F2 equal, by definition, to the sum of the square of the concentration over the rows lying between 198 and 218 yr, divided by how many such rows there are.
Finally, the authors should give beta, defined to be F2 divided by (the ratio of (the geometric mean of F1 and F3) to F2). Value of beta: 100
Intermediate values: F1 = 170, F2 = 131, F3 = 172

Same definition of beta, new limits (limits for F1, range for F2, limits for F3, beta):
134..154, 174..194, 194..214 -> 185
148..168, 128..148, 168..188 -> 174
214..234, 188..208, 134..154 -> 210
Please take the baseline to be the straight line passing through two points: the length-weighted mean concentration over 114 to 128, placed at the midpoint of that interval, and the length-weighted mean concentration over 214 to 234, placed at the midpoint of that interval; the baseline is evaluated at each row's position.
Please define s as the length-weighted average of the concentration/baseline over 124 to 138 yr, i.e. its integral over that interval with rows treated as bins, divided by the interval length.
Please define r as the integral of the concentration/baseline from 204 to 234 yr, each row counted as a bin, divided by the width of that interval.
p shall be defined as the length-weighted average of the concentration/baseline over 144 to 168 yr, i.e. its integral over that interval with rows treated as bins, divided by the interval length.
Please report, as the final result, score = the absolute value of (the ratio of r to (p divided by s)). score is 0.93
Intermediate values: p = 1.05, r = 1.00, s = 0.98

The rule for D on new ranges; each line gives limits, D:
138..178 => 0.26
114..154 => 0.34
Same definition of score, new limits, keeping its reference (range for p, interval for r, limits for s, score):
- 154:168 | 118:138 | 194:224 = 0.98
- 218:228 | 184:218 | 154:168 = 1.19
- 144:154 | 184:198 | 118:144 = 1.12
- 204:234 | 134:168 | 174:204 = 1.18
